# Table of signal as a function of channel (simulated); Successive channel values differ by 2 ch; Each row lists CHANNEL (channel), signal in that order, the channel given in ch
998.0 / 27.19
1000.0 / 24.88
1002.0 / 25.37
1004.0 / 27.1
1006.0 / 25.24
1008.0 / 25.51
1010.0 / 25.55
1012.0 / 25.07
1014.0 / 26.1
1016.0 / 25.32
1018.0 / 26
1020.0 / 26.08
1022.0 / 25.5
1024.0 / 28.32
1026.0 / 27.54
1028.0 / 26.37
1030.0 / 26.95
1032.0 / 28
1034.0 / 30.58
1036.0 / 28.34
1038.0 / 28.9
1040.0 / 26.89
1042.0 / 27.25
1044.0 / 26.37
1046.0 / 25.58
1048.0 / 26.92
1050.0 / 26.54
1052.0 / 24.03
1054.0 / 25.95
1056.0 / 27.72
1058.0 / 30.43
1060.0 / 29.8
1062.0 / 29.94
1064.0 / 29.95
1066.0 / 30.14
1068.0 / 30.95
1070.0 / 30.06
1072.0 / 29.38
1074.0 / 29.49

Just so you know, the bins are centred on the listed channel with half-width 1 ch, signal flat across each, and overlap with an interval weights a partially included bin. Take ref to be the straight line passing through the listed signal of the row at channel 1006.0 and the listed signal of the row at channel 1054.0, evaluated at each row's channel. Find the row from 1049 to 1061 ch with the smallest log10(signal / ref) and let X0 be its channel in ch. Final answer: 1052.0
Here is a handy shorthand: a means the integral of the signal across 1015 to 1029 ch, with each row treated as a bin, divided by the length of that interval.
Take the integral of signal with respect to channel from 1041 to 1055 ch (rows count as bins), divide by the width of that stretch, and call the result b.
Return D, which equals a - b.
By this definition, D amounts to 0.4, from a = 26.4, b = 26.1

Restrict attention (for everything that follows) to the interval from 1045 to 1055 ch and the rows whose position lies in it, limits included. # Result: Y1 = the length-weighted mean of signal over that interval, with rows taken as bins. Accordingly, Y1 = 25.8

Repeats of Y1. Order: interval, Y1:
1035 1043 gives 27.8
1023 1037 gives 28.0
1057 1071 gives 30.2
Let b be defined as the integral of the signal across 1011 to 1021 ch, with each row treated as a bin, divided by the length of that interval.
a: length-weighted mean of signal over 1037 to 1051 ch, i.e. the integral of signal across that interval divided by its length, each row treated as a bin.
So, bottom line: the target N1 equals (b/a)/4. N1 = 0.24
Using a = 26.9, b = 25.7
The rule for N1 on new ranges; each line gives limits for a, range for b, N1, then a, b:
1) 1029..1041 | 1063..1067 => 0.27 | 28.3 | 30.0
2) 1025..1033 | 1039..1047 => 0.24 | 27.2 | 26.5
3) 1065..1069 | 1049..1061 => 0.22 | 30.5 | 27.4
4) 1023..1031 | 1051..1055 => 0.23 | 27.3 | 25.0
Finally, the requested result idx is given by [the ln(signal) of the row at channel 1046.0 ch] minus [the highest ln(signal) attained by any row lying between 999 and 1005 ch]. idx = -0.058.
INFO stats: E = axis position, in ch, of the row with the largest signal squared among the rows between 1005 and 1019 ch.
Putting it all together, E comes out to 1014.0 ch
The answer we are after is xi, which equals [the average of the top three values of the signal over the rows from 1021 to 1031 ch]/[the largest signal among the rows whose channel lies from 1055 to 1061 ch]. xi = 0.91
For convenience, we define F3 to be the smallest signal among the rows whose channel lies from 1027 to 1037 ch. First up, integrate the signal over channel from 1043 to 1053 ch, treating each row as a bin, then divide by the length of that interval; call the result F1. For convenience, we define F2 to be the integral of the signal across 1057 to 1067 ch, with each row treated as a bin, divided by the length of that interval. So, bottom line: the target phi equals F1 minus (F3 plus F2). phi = -30.5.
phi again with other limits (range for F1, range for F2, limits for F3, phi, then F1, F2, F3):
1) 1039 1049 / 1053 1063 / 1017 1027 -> -27.7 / 26.6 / 28.8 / 25.5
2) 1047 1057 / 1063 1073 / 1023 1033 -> -30.2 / 26.2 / 30.1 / 26.37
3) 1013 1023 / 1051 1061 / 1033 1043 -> -28.7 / 25.8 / 27.6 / 26.89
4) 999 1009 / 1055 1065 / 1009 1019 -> -29.0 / 25.6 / 29.6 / 25.07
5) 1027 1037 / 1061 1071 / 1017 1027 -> -27.7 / 28.0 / 30.2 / 25.5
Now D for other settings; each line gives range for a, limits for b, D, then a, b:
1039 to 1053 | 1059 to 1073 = -3.8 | 26.2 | 30.0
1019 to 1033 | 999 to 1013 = 1.4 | 27.0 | 25.5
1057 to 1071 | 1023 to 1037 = 2.2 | 30.2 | 28.0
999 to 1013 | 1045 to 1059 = -1.2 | 25.5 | 26.7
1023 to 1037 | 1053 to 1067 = -1.1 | 28.0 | 29.1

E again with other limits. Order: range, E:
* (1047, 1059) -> 1058.0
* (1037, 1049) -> 1038.0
